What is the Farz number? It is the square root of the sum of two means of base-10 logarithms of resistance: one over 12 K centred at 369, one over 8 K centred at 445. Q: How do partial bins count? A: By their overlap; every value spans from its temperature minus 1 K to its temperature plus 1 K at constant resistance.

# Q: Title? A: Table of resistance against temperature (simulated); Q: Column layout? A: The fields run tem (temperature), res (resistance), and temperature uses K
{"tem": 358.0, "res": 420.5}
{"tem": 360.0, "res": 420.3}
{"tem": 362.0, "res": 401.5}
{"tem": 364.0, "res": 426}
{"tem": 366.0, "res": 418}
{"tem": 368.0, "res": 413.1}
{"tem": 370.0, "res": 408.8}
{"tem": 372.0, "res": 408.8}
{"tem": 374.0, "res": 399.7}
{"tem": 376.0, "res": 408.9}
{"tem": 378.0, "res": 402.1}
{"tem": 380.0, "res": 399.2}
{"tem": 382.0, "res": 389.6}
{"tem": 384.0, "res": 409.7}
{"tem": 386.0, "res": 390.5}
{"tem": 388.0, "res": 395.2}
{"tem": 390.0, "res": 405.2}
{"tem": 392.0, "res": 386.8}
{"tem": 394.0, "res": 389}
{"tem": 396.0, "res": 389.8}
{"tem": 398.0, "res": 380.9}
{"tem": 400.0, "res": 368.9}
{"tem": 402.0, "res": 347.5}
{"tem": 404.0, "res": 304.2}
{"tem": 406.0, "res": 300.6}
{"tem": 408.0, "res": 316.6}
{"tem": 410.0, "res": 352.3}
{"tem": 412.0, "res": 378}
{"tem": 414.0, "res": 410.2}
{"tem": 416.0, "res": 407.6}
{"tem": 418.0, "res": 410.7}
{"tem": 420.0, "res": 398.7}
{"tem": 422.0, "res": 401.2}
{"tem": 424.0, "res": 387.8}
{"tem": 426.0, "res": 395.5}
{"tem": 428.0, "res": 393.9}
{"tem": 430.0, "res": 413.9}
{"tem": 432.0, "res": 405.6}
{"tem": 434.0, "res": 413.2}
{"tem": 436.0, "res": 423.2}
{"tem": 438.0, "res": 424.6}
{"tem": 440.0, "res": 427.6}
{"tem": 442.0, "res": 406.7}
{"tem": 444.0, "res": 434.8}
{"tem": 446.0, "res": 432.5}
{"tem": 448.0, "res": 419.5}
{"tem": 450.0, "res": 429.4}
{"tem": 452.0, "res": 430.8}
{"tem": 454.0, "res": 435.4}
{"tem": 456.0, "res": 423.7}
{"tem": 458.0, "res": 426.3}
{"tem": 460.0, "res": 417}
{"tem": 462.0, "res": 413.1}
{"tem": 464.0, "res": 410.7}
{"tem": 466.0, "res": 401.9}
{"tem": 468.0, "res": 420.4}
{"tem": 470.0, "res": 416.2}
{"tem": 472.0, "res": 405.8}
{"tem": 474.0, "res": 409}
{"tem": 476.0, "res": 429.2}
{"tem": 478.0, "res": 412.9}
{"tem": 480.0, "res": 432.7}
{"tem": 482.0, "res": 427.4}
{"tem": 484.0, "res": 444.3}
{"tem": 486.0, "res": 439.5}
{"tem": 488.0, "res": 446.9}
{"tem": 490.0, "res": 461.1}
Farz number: 2.29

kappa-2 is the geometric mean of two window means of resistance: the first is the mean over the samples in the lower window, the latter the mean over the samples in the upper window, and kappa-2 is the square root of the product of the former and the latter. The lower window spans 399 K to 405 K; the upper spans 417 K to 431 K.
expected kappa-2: 369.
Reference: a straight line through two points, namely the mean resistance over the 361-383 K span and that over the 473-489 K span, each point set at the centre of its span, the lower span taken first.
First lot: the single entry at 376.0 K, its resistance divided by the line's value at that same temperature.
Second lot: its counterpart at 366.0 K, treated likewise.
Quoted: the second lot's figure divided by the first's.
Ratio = 1.03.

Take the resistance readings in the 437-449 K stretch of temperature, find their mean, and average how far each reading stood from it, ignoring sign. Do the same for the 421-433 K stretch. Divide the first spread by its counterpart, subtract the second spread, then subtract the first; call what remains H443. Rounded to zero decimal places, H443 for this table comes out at -14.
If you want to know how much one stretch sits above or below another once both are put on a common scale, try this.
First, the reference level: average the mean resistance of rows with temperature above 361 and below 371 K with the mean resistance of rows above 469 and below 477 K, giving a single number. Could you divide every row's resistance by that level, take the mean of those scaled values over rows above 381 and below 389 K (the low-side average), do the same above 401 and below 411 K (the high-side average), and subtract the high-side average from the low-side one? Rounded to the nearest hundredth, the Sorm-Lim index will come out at 0.17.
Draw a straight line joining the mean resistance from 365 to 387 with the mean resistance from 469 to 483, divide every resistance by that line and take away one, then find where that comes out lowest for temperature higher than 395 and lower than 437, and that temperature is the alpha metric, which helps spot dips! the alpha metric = 406.0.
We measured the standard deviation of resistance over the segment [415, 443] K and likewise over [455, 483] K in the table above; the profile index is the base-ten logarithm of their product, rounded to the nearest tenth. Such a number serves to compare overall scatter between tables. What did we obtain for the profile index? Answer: 2.0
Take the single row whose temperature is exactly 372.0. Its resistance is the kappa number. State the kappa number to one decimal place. 408.8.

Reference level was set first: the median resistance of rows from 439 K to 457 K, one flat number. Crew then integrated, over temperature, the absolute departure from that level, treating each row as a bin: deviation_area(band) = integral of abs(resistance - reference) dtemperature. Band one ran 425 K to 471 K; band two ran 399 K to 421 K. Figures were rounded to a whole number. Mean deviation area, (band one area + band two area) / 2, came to 1020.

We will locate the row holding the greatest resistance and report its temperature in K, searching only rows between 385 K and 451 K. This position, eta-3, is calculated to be 444.0 K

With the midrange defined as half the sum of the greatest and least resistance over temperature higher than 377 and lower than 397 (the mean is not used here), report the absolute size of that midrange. 398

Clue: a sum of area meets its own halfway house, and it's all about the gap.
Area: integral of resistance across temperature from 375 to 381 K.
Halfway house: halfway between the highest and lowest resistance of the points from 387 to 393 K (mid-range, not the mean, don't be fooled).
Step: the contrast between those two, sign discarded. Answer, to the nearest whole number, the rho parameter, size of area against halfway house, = 2024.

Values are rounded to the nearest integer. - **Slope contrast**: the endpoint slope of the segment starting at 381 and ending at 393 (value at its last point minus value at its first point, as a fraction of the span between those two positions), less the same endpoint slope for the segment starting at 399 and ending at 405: 16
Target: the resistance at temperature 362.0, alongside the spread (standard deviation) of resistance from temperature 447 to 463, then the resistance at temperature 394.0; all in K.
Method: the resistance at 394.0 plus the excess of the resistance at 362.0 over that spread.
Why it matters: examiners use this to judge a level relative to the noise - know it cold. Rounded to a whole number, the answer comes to 783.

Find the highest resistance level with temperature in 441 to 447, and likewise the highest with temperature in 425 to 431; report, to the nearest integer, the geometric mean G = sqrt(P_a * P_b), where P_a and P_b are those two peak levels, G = 424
